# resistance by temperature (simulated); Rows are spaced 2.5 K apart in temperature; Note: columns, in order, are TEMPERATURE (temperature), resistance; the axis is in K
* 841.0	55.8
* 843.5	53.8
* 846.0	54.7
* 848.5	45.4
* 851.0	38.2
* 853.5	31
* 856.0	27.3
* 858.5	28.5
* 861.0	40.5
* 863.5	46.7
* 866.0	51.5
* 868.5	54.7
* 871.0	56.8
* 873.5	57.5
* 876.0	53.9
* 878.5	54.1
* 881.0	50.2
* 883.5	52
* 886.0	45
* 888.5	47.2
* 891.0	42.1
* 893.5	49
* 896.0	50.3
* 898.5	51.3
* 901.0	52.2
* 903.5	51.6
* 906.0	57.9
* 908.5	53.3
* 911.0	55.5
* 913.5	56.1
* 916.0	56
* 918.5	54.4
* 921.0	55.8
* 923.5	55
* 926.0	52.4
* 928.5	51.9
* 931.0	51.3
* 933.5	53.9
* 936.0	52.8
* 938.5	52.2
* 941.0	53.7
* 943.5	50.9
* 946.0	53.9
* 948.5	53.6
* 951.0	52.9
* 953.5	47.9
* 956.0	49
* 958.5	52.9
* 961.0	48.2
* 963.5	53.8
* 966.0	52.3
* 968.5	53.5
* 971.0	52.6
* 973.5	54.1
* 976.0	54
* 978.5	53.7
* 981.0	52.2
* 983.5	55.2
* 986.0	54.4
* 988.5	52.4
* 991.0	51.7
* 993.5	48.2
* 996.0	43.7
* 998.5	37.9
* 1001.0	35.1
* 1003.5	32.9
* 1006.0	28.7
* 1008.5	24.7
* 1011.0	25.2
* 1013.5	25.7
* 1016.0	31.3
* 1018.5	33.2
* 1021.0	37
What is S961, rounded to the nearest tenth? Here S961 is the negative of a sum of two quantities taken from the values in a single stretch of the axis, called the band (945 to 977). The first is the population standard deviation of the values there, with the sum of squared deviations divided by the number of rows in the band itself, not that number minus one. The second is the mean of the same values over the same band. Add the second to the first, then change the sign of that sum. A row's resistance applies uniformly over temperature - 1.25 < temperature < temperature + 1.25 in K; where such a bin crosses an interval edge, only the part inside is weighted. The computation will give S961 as -54.4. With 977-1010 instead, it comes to -54.2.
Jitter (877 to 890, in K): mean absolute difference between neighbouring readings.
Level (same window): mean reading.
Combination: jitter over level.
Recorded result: 0.075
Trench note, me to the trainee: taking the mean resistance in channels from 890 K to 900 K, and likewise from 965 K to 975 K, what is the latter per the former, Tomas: 1.10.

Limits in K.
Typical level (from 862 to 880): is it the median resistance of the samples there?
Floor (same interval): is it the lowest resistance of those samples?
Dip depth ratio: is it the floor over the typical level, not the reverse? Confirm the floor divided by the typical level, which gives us 0.86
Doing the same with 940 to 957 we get 0.91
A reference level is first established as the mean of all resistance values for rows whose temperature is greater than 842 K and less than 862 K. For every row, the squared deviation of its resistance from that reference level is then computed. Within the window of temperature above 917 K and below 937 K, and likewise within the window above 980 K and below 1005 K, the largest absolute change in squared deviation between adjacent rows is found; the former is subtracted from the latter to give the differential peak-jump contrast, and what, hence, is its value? 11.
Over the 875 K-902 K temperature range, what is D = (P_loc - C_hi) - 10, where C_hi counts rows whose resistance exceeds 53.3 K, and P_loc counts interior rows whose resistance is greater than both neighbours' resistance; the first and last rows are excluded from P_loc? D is -9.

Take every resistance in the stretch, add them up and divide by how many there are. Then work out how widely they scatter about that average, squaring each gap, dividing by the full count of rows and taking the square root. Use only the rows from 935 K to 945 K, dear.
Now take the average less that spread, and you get 51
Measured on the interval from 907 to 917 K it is 54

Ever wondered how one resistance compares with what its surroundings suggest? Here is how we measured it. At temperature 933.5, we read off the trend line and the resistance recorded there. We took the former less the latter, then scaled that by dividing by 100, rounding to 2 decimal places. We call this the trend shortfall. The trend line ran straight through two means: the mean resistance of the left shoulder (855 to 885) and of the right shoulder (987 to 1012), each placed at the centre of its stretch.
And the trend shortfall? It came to -0.11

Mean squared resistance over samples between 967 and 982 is 2847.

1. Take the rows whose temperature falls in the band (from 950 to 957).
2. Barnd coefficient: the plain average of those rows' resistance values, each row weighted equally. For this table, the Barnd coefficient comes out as 50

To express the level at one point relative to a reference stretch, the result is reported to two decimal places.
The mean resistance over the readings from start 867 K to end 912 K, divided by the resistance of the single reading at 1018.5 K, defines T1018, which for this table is 1.56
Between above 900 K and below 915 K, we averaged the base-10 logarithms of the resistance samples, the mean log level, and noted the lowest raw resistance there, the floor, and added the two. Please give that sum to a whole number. 53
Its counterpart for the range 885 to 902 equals 44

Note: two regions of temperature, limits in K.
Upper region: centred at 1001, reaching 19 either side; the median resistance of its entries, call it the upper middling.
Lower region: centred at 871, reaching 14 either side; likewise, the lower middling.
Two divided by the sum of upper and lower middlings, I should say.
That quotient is 0.0230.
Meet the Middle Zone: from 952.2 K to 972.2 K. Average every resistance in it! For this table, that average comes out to 51.3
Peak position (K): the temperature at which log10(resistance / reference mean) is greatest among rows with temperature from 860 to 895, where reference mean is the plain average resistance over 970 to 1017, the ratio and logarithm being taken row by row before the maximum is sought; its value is 873.5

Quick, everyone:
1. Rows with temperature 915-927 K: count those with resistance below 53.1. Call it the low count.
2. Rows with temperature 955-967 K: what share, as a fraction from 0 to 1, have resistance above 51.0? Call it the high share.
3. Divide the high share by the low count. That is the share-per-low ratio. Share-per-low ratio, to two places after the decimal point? 0.60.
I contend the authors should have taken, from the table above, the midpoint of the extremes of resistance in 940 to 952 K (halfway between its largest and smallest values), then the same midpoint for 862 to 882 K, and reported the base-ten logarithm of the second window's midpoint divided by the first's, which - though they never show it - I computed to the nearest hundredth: 0.00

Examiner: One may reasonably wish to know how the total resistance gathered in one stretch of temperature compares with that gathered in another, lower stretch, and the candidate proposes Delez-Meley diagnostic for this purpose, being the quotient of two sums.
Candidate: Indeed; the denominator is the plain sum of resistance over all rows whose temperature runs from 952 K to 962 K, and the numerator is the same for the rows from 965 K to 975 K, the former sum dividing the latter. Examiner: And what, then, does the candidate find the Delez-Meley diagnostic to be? 1.1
